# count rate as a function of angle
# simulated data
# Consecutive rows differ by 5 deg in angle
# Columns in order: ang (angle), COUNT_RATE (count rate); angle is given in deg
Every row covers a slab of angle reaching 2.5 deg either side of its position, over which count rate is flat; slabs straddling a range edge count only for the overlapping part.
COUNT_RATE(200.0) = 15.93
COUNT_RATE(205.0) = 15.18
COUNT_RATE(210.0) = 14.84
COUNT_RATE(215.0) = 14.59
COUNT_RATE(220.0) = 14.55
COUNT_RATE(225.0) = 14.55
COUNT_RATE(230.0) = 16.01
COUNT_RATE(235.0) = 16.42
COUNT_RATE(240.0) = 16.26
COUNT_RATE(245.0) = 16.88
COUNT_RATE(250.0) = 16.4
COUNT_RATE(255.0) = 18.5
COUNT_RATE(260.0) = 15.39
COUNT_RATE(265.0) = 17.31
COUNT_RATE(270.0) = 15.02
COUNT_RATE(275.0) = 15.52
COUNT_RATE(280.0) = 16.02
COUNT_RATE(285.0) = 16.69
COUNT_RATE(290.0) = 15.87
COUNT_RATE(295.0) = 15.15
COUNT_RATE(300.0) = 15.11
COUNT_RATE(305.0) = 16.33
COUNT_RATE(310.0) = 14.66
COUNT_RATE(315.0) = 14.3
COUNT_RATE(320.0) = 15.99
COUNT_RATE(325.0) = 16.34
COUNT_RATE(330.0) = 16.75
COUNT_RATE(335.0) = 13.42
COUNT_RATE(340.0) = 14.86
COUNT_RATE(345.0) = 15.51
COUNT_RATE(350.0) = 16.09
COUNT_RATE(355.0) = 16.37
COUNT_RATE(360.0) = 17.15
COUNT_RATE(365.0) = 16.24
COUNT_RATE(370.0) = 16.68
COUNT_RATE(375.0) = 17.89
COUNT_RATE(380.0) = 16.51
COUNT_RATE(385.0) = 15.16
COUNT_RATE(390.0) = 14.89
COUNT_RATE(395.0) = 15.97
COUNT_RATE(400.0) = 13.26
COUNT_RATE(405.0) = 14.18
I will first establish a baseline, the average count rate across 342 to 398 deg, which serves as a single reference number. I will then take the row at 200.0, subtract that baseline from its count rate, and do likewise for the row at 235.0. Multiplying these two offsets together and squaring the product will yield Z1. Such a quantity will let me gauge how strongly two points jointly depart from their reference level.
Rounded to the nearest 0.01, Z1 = 0.00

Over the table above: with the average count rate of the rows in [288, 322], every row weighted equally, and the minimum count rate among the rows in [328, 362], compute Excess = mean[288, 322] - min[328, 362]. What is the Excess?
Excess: 1.9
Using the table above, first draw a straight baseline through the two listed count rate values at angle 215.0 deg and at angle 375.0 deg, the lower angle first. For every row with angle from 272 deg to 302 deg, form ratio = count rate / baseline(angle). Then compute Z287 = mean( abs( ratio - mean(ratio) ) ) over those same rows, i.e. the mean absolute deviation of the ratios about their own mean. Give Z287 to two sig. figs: 0.033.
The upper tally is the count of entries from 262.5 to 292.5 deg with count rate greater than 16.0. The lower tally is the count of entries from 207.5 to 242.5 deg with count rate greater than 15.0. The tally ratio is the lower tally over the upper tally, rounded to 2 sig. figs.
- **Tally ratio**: 1.0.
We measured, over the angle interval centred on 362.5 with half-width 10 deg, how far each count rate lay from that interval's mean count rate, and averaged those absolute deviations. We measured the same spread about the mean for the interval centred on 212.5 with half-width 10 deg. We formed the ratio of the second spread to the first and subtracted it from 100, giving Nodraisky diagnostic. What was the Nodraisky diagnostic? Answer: 99.3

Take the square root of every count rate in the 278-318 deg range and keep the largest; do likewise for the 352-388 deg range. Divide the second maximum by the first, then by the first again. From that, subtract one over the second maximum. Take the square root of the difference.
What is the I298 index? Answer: 0.130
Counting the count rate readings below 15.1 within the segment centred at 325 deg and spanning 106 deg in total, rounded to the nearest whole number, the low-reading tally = 4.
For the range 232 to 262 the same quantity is 0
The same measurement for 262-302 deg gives 1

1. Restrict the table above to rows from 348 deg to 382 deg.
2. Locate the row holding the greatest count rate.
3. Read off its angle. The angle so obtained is 375.0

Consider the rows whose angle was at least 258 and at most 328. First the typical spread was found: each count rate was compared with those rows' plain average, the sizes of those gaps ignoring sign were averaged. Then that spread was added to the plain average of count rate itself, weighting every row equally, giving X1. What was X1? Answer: 16.4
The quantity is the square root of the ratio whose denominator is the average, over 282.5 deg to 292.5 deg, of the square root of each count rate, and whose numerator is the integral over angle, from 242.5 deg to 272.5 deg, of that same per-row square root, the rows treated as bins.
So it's 5.5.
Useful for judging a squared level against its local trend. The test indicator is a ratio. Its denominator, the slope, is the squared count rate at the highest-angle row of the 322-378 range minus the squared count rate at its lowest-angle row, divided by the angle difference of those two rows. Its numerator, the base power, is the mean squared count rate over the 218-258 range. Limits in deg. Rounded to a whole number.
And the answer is 249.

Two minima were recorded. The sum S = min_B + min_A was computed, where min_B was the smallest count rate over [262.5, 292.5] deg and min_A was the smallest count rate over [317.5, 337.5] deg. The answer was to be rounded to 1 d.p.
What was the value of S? 28.4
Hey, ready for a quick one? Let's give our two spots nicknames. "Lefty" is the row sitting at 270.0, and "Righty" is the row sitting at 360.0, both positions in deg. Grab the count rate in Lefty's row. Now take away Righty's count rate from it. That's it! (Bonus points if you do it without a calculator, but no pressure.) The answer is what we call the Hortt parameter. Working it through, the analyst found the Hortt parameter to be -2.1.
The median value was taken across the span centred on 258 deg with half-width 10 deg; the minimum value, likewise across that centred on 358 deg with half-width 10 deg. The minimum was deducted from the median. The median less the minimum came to 0.8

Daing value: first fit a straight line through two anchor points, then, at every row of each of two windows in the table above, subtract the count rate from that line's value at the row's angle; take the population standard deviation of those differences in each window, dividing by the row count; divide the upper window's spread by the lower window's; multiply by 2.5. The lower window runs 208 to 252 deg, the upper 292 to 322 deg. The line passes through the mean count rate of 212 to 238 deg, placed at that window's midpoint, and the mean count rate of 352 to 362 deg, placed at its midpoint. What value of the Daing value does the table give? 2.3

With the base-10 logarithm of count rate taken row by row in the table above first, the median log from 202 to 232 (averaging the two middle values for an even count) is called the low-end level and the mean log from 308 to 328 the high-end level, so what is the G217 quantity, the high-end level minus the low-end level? 0.02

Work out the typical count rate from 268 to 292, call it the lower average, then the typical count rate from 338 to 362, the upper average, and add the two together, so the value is 31.8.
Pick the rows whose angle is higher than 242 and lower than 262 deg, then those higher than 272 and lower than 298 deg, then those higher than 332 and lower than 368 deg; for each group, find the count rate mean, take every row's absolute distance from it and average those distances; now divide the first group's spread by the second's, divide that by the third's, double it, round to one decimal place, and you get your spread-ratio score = 4.8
